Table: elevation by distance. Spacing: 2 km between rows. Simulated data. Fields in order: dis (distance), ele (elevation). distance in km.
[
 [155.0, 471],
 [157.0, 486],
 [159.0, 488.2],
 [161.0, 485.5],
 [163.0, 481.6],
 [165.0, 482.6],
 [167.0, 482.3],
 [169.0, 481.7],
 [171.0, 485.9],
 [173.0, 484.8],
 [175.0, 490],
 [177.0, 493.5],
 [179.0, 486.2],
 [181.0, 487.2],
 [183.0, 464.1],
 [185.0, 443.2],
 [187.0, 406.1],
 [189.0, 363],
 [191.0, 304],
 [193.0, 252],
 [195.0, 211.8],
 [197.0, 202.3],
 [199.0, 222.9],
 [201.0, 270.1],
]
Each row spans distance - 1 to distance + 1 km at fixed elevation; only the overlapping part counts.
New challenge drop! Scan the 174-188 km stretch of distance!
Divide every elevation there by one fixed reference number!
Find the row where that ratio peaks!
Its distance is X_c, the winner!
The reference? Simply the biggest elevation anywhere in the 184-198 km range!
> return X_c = 177.0 km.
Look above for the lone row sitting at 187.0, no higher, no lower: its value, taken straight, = 406.1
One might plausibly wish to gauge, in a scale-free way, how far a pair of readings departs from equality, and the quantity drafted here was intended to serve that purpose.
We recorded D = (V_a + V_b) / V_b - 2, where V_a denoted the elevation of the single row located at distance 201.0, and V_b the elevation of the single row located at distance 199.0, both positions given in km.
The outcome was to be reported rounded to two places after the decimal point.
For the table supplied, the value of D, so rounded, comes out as 0.21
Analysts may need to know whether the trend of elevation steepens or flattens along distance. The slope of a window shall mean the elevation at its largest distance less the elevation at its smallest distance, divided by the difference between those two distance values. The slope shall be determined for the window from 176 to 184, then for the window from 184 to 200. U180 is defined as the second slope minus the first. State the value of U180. -11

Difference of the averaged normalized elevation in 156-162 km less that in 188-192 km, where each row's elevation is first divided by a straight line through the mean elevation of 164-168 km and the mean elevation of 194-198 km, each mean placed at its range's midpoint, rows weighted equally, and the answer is -0.38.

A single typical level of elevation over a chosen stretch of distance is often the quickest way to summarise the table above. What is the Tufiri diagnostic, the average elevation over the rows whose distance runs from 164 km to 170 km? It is 482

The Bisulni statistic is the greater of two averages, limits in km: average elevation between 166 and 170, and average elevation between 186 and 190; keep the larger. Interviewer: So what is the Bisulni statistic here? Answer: 482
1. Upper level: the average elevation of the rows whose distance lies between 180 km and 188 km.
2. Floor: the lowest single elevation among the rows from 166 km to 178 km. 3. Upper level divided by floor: 0.9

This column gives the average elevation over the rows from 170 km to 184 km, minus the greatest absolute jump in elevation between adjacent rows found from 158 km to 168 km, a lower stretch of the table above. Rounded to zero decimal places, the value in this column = 481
